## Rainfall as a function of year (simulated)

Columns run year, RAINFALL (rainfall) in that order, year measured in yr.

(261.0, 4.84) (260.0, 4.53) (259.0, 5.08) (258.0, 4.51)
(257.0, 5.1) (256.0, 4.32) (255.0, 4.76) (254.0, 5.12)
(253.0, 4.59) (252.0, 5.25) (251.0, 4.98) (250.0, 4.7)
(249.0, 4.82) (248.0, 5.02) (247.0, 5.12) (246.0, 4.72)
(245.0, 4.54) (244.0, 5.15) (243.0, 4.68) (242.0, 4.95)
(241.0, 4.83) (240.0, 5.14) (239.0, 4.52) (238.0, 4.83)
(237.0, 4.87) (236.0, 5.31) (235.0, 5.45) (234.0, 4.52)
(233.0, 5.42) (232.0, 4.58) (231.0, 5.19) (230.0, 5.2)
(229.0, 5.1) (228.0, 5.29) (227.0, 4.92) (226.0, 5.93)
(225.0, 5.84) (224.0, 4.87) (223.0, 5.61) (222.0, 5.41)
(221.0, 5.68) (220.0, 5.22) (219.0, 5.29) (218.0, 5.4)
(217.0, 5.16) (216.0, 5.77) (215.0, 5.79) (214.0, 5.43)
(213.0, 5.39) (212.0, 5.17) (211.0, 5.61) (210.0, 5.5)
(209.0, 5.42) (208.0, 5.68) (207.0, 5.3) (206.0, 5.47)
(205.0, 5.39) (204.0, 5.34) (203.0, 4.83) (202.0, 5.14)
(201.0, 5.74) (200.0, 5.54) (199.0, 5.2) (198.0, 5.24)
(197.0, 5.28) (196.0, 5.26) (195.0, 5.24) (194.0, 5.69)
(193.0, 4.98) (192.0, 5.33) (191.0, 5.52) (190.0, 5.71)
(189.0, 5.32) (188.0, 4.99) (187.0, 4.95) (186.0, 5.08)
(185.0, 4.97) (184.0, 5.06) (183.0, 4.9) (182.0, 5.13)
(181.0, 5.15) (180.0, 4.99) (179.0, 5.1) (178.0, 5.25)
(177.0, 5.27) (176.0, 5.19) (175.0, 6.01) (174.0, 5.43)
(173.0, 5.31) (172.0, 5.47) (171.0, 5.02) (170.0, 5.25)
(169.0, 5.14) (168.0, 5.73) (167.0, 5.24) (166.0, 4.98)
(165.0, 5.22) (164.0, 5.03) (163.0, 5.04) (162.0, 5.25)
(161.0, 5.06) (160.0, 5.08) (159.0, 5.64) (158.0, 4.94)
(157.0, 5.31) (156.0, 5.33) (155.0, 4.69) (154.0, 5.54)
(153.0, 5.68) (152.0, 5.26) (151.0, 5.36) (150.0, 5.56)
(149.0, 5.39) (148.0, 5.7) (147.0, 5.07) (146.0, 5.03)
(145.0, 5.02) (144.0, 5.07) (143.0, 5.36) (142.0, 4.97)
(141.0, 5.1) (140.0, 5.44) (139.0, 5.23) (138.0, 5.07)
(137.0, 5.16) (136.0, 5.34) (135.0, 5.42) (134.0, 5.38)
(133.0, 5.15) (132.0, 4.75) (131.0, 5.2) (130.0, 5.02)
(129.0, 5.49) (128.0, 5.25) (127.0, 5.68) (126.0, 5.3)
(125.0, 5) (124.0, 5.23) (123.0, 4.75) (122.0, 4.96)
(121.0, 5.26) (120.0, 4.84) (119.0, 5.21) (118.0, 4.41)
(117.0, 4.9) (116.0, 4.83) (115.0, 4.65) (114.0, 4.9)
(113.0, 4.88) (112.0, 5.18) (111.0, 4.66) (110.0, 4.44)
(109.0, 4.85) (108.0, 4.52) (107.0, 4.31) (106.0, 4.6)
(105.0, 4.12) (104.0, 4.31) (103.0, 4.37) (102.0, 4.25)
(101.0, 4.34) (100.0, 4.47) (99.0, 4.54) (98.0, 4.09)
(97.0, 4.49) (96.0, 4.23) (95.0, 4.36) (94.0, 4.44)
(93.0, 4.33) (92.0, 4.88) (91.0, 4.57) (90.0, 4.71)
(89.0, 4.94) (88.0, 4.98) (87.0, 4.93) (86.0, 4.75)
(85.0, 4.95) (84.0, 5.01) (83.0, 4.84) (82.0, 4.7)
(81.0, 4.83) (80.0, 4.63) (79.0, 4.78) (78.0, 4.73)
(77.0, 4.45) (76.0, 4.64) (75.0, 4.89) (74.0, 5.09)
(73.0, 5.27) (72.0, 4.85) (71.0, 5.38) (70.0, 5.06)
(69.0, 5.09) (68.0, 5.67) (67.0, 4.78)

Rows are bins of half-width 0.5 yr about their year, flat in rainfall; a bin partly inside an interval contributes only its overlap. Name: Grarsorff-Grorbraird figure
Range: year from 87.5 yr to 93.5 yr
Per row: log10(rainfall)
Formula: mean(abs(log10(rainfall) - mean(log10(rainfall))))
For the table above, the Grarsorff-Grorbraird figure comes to 0.0183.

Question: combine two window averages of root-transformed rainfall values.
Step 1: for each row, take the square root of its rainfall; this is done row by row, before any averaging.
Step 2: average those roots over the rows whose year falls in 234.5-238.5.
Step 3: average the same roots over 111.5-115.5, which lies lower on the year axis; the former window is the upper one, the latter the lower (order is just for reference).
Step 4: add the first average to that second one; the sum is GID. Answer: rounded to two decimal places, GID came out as 4.47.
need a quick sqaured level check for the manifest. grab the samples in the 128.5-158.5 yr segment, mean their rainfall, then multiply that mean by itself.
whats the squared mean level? 27.4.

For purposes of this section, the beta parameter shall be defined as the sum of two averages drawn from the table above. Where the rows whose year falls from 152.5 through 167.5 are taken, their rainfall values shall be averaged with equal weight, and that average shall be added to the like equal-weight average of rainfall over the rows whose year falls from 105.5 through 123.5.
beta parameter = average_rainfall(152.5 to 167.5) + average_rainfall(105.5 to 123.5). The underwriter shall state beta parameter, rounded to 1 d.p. 10.0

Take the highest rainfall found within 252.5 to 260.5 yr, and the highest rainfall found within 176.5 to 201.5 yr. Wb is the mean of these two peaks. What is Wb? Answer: 5.43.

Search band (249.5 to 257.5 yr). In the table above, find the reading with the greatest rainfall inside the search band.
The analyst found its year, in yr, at 252.0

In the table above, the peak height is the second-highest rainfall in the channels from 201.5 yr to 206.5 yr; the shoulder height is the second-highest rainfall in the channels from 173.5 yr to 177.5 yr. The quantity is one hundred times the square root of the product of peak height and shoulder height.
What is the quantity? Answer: 541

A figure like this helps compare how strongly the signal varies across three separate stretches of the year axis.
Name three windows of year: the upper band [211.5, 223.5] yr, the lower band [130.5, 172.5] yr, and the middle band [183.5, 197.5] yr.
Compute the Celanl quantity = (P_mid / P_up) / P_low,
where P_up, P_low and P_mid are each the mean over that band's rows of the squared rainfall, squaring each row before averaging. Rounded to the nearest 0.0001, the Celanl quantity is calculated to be 0.0338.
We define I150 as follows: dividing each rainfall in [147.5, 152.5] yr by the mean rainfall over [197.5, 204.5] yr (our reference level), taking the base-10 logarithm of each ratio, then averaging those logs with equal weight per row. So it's 0.013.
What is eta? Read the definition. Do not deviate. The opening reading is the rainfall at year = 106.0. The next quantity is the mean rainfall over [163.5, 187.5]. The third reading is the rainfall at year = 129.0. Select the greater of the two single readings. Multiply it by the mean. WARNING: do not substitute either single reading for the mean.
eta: 28.6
